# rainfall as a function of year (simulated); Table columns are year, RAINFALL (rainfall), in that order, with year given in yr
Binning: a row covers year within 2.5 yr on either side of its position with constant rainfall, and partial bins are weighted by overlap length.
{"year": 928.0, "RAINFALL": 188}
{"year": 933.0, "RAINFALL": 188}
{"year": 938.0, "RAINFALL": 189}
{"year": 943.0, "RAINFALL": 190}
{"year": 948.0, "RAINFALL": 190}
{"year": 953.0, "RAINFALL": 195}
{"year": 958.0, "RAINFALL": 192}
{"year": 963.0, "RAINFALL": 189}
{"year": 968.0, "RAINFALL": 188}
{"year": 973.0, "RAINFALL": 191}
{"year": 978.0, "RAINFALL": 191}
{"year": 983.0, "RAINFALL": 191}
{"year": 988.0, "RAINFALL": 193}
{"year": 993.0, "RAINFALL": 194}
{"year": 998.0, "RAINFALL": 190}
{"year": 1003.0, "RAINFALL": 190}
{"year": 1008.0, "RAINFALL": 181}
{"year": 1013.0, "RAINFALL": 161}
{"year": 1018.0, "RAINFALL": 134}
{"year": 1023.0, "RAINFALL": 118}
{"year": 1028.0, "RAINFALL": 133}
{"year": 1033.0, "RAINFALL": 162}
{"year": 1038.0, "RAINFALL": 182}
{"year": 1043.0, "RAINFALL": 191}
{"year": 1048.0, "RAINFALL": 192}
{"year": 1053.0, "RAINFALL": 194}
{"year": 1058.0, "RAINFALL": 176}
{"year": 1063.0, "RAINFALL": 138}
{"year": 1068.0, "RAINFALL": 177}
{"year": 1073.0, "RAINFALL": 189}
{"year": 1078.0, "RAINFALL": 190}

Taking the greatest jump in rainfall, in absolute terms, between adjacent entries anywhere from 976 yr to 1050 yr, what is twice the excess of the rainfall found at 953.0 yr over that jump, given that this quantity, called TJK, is 332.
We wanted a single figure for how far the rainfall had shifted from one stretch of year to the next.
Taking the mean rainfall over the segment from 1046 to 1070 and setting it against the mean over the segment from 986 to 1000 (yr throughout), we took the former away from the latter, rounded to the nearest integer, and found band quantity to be 17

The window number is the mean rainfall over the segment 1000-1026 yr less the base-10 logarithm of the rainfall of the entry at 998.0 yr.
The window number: 155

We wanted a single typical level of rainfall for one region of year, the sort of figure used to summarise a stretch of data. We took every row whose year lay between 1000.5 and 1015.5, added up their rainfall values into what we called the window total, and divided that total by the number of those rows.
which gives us 177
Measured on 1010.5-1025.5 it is 138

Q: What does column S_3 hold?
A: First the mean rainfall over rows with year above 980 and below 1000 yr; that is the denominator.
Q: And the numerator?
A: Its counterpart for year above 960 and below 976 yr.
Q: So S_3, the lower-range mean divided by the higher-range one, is 0.99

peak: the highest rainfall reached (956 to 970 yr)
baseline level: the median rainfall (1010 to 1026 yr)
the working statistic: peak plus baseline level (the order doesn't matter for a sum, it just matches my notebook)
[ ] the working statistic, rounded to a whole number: 326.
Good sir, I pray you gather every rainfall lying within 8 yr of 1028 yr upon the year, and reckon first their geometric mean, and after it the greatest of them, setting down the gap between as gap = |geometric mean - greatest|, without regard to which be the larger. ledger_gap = 26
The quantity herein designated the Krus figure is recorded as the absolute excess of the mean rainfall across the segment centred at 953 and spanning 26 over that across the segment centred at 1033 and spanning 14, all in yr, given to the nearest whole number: 32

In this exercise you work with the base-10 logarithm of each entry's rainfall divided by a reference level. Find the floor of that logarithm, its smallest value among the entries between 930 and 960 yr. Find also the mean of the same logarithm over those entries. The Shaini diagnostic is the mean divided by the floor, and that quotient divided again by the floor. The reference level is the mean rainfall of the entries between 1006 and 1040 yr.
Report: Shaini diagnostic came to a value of 12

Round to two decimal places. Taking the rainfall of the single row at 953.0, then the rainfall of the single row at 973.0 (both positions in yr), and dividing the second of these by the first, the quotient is 0.98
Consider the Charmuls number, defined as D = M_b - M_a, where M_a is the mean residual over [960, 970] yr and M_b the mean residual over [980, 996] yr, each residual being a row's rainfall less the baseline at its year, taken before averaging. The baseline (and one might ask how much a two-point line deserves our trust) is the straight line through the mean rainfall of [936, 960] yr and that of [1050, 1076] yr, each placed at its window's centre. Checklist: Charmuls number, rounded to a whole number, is 7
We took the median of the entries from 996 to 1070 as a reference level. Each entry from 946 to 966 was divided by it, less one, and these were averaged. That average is 0.082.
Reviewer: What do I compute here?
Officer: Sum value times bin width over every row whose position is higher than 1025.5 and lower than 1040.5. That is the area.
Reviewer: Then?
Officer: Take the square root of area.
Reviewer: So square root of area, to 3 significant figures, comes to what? 48.8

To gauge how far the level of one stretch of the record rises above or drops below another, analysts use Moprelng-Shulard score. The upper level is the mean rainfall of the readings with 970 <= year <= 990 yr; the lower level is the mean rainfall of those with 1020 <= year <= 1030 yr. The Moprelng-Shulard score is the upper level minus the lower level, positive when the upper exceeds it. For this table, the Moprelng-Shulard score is 66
